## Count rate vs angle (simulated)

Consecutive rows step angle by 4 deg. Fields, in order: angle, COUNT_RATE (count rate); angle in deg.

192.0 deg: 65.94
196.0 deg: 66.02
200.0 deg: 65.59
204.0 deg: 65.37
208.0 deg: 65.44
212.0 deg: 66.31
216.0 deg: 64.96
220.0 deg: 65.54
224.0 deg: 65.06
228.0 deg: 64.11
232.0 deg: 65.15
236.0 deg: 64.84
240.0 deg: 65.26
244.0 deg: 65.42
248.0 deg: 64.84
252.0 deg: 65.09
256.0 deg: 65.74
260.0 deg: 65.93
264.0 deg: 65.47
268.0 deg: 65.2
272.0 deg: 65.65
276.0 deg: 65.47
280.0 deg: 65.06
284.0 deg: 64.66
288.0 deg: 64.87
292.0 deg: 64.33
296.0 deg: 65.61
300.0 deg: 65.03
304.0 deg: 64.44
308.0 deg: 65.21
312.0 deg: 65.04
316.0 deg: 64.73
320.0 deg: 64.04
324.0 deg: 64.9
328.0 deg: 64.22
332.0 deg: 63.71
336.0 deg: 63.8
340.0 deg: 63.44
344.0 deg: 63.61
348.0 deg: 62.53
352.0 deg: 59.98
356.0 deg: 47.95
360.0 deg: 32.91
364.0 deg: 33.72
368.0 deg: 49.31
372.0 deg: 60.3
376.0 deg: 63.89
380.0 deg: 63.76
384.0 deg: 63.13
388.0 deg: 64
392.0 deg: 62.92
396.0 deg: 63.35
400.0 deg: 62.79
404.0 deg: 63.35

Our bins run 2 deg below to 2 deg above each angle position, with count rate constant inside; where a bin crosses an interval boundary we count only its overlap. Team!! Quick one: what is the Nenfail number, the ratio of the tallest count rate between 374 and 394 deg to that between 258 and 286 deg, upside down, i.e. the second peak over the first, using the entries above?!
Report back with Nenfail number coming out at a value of 1.03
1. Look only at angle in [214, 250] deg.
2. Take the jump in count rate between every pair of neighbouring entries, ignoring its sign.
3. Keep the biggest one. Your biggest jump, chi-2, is 1.0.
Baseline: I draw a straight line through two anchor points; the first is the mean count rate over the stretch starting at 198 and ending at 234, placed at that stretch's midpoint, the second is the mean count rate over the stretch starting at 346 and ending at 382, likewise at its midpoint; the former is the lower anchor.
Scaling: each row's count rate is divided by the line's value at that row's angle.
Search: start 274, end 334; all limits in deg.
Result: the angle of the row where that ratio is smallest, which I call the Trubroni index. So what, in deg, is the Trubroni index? 284.0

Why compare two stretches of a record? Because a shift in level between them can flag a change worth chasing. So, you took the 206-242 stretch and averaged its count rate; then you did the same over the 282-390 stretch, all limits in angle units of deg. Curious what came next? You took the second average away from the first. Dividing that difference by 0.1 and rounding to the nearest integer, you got 47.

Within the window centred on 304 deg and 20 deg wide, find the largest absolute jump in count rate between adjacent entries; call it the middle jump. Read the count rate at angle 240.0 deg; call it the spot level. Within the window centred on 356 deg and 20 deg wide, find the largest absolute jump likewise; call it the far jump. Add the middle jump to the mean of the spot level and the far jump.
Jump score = 40.92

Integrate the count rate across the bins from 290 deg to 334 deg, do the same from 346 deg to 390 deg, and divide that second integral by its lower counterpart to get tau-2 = 0.846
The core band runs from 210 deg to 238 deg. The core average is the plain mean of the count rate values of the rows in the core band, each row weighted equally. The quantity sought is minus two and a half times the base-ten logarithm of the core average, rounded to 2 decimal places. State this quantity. -4.53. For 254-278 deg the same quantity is -4.54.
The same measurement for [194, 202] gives -4.55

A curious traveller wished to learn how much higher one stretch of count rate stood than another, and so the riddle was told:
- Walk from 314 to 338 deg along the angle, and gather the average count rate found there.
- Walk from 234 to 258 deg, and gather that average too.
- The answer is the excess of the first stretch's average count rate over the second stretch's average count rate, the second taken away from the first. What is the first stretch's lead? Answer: -1.0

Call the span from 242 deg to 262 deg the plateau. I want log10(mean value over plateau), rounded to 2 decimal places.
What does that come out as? 1.82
